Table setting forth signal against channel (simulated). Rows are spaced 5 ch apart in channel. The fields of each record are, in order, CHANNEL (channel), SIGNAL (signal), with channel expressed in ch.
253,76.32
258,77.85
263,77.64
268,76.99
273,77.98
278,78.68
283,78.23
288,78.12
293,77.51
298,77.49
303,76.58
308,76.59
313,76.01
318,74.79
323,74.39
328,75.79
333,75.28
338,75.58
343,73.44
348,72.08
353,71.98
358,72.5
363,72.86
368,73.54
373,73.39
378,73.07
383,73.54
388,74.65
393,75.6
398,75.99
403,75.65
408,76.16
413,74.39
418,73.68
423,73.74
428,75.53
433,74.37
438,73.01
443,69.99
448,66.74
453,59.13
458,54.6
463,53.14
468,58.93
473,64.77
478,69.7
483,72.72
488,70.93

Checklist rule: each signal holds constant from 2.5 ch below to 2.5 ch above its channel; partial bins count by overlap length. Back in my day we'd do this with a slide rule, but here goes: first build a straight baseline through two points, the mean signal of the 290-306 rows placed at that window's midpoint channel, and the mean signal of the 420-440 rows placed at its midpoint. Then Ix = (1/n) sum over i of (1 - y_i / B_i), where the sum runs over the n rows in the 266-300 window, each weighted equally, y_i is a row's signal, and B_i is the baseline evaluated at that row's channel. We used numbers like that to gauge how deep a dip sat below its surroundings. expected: -0.004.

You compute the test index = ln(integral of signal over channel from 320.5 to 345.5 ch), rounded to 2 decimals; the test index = 7.53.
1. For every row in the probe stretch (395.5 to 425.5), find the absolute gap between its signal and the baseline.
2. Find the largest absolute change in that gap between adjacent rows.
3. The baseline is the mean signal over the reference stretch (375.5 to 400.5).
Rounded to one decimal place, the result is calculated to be 1.4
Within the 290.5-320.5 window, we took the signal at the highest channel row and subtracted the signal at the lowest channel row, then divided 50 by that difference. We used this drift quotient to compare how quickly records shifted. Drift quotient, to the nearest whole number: -18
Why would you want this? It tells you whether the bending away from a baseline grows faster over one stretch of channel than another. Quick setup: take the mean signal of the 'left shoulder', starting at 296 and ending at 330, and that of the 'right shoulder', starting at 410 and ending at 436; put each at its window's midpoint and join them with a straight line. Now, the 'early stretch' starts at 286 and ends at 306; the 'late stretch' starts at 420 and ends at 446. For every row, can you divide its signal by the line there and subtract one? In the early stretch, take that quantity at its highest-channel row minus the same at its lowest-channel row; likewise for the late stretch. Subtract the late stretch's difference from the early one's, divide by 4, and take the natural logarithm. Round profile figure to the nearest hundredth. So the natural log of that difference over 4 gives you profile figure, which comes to -4.91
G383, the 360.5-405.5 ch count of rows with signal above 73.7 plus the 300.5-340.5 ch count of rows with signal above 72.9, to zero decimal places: 12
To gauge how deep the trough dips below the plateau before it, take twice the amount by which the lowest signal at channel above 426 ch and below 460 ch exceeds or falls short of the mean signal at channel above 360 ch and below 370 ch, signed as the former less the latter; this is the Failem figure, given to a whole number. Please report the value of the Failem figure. -37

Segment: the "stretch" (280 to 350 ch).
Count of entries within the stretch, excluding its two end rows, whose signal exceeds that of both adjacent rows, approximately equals 3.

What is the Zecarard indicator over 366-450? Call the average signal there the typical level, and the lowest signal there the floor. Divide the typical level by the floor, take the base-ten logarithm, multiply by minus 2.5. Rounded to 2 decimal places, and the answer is -0.11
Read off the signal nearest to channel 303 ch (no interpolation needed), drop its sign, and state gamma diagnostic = 76.6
